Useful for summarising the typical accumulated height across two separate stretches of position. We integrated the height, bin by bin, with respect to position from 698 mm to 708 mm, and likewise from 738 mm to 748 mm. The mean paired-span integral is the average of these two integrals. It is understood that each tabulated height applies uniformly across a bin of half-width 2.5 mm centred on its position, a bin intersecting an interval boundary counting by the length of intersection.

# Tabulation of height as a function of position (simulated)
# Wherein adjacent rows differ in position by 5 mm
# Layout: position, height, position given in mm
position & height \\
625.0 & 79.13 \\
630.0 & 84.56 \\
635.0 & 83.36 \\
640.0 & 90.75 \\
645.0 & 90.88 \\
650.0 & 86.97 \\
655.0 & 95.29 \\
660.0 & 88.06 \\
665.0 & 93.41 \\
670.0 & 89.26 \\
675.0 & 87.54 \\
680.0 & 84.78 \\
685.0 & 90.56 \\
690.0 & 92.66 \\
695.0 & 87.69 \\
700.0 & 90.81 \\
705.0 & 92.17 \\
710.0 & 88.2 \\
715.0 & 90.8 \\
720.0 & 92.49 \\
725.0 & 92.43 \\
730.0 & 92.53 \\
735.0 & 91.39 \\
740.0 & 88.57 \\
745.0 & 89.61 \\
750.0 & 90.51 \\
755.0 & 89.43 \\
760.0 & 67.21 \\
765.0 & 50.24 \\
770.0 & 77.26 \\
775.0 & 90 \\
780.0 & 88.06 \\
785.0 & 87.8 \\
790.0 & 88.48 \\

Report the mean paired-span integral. 903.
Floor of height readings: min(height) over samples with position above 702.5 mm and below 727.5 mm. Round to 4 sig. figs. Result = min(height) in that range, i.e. 88.20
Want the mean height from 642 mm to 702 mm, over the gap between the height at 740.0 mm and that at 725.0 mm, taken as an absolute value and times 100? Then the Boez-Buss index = 2327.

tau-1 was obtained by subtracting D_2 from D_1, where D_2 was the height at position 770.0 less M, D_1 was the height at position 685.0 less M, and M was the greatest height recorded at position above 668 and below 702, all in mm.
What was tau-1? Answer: 13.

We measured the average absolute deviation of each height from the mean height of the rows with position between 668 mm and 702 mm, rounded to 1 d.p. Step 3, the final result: 2.0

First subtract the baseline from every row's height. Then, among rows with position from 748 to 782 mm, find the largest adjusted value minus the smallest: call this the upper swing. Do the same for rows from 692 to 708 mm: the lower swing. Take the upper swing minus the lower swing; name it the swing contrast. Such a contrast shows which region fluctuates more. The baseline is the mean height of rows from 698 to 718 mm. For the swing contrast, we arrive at 36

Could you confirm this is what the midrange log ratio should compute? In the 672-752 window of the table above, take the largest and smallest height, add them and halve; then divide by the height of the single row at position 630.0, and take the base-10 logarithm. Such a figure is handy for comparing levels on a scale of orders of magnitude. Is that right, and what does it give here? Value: 0.021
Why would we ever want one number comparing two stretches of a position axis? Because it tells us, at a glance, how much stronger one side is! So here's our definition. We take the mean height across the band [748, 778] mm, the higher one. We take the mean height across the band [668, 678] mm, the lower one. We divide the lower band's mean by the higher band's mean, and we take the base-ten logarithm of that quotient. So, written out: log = 0.057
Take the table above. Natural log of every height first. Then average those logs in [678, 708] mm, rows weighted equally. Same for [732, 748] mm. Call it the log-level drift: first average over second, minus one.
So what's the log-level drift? 0.000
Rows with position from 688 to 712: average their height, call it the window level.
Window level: 90.3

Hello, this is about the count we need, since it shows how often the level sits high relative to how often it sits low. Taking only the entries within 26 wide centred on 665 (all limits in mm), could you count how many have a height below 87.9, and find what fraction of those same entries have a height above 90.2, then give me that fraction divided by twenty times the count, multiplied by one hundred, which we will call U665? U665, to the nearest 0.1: 2.0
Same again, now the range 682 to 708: 4.0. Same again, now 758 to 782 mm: 0.0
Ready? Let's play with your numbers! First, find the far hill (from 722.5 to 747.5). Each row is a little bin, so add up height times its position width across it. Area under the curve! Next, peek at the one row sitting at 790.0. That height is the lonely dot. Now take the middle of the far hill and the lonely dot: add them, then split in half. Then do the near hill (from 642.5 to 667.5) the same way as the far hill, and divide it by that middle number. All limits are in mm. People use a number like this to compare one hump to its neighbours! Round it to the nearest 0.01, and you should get 1.93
